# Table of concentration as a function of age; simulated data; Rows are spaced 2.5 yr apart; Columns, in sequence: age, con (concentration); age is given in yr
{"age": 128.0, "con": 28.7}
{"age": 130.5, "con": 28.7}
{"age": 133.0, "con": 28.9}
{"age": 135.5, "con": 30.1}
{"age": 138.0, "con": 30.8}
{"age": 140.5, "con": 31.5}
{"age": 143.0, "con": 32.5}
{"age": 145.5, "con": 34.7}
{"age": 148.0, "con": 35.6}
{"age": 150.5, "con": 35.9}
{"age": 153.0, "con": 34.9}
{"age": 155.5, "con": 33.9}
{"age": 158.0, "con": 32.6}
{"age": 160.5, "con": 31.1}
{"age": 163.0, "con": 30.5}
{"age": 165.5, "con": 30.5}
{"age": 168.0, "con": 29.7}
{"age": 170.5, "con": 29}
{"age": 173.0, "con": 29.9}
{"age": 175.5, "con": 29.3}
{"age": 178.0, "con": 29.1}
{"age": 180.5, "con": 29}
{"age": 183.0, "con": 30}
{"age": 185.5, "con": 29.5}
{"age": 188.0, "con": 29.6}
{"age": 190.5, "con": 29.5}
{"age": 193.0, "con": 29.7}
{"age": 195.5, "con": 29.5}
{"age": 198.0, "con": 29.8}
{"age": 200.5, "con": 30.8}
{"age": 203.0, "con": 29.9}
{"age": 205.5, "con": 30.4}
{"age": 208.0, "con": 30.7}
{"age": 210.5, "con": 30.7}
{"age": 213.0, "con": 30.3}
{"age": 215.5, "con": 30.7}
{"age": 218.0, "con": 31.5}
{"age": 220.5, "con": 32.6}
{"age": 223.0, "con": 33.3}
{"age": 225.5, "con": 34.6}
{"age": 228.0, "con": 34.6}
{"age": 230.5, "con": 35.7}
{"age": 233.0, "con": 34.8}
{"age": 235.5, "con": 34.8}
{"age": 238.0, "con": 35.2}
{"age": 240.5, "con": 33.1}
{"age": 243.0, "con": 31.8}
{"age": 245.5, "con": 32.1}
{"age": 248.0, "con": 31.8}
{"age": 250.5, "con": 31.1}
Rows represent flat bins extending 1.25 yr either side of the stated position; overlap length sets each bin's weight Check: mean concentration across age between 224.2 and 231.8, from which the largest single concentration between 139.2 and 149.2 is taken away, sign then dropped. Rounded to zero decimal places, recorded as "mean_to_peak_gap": 1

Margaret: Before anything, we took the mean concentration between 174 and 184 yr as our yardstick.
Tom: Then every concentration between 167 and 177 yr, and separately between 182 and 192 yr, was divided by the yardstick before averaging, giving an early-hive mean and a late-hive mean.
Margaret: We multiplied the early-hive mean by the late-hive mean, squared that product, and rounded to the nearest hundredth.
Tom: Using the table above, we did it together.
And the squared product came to 1.03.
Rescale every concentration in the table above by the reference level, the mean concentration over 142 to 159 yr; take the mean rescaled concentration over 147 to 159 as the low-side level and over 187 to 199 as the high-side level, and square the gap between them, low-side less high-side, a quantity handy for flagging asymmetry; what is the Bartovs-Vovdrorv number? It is 0.021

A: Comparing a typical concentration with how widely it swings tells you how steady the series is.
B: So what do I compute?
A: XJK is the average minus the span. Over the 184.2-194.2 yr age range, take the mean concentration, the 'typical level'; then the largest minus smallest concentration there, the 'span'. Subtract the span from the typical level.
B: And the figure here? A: 29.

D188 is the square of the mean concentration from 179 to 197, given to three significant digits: 873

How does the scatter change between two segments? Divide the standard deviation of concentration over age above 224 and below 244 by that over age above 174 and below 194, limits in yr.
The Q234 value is 3.9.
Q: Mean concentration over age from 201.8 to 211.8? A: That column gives 30.4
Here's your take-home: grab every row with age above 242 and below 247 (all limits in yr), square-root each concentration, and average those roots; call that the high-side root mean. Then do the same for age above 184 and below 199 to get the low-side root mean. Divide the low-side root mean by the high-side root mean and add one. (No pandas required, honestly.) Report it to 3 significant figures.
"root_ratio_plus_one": 1.96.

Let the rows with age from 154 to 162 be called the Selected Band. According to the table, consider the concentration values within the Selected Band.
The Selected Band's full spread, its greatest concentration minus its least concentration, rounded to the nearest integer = 3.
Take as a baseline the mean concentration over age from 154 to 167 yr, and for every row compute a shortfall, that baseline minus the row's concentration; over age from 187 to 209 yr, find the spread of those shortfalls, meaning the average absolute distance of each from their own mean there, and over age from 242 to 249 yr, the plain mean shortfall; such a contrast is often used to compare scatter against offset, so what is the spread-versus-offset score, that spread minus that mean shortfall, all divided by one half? 1.2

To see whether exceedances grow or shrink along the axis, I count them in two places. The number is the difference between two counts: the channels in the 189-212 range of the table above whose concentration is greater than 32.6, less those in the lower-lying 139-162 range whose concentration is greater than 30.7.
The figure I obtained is -9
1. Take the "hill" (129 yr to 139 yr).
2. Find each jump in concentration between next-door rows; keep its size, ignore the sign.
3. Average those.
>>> 0.70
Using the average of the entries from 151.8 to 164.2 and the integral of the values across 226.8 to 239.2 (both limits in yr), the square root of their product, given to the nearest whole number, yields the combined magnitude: 119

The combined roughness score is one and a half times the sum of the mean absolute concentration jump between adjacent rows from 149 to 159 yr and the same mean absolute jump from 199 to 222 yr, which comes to 2.5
